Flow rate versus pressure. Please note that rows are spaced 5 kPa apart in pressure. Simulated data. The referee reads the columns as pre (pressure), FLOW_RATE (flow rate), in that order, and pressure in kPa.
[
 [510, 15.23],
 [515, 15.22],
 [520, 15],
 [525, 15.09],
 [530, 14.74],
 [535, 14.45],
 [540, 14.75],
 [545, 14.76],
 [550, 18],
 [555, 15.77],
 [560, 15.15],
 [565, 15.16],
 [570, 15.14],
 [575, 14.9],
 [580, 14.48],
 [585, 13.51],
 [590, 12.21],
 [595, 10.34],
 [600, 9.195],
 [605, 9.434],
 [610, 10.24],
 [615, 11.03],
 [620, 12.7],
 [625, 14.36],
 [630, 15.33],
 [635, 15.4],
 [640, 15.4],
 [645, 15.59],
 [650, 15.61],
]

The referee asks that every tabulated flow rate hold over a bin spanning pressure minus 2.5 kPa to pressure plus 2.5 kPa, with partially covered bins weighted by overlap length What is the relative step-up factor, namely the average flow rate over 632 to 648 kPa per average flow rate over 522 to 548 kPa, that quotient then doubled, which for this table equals 2.1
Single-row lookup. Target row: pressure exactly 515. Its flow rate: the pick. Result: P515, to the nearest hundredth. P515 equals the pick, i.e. 15.22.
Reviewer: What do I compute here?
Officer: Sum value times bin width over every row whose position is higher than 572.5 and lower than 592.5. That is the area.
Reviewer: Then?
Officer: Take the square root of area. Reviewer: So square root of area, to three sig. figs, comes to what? 16.6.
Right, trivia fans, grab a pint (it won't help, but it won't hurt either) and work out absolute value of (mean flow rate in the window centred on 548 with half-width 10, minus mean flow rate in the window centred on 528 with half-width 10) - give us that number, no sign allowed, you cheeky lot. 1.0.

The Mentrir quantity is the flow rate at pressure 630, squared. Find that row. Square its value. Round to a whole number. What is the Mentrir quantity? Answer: 235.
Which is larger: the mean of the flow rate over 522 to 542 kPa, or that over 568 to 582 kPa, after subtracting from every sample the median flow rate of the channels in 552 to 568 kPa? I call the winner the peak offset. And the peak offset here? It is -0.32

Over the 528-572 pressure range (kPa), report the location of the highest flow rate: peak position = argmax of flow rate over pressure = 550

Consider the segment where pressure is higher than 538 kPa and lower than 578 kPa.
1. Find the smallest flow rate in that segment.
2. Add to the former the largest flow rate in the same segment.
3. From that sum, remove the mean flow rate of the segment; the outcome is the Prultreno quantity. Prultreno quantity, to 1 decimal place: 17.3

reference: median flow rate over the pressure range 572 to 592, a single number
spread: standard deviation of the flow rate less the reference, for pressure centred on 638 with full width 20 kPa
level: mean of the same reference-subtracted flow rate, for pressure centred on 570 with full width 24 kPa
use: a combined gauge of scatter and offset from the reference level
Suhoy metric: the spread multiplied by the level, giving 0.1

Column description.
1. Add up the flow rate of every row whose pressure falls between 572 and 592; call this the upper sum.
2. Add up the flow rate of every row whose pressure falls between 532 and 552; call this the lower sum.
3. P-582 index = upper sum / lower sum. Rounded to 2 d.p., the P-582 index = 0.89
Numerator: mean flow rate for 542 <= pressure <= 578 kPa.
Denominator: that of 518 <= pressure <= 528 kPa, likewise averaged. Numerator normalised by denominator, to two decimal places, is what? 1.03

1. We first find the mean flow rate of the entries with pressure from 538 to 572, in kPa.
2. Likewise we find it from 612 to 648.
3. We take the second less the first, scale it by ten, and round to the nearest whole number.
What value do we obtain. -13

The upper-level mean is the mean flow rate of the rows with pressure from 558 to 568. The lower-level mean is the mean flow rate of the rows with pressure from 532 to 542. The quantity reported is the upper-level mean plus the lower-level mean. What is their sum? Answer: 29.8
